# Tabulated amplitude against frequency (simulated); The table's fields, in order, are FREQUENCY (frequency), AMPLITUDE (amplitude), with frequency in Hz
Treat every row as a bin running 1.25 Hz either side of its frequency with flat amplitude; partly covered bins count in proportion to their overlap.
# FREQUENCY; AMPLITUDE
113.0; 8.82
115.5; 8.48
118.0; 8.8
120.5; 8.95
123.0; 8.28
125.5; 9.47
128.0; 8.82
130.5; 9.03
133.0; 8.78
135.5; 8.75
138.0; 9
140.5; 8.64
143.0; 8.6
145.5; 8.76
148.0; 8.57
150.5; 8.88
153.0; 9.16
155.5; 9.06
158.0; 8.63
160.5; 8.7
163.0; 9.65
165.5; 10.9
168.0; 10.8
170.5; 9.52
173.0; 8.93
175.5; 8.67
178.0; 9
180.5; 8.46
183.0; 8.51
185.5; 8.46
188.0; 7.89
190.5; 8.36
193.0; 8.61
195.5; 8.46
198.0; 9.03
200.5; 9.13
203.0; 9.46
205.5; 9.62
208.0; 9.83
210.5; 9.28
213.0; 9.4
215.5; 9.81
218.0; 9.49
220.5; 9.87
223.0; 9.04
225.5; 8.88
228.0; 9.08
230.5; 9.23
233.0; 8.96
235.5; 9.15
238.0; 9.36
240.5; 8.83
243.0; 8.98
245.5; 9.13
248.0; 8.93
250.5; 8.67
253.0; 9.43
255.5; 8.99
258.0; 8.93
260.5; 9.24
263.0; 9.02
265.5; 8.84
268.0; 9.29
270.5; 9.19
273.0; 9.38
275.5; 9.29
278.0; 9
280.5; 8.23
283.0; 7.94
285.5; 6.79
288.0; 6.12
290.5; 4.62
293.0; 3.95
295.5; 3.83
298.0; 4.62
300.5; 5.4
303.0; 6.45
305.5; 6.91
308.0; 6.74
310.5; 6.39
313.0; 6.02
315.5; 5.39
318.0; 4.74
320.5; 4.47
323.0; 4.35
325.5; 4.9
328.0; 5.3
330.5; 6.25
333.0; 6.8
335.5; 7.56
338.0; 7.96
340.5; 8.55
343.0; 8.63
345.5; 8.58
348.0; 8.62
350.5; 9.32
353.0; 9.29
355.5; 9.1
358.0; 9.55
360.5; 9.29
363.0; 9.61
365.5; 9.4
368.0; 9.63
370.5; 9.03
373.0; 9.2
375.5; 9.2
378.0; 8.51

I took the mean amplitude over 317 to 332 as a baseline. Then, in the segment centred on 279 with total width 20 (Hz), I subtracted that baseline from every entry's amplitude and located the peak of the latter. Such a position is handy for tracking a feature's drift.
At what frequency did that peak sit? 273.0 Hz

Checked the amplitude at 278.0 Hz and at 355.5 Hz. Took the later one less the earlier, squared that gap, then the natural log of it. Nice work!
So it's -4.6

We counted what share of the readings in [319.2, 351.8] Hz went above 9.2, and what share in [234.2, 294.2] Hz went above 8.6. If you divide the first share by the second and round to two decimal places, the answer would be 0.10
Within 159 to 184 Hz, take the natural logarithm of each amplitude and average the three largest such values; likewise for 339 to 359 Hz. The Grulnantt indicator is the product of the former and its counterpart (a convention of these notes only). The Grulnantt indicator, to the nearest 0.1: 5.3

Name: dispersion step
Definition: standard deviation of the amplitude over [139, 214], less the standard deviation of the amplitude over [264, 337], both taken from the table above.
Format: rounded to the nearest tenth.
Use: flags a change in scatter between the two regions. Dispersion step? -1.1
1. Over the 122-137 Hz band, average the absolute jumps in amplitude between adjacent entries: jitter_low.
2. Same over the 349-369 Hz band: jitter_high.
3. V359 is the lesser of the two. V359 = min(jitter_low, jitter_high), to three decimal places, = 0.241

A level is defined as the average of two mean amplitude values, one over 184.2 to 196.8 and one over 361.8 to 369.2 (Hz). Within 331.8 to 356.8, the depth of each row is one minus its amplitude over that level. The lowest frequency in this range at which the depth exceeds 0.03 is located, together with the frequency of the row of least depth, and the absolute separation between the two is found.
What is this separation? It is 17.5 Hz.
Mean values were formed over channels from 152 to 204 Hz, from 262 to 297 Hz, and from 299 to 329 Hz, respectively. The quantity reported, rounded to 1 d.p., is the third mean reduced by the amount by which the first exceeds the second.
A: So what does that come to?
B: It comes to 4.1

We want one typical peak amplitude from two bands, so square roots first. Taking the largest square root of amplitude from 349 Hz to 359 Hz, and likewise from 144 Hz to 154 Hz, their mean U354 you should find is 3.06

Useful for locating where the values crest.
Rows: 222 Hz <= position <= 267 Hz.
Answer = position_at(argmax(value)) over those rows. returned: 253.0 Hz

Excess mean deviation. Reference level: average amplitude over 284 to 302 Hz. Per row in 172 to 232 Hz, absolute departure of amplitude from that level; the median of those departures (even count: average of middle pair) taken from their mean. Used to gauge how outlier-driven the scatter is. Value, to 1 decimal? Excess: 0.0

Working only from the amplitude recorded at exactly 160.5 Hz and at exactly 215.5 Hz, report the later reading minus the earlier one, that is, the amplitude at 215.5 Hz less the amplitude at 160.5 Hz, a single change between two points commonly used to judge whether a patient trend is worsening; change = 1.1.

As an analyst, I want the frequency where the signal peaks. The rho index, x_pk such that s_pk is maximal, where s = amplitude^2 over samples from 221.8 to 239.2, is 238.0 Hz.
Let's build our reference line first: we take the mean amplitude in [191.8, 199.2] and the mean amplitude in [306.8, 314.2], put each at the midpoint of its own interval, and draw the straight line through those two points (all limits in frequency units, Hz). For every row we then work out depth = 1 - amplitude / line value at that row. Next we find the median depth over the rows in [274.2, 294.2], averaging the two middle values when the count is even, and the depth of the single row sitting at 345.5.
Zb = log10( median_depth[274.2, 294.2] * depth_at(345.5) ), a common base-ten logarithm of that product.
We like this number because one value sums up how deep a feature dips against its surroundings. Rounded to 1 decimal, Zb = -1.5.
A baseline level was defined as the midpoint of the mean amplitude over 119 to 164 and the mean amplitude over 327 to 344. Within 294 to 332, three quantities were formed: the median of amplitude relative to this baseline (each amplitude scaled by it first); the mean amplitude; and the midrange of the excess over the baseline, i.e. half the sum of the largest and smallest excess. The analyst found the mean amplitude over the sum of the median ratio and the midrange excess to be -2.7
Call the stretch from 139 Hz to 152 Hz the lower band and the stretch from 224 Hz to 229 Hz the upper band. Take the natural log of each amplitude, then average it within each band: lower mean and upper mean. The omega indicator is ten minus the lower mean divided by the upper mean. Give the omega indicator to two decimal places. 9.01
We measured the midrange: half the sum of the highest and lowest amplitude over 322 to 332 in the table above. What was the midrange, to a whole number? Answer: 5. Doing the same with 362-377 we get 9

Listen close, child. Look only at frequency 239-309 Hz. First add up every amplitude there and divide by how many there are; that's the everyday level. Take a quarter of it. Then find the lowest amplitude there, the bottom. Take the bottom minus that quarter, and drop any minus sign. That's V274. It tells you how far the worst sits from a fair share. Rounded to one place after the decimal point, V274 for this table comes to 1.9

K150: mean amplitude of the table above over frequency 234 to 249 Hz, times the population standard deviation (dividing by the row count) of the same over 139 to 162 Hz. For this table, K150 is 1.81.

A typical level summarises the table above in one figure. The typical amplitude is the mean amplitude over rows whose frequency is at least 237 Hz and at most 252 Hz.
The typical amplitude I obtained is 9.0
